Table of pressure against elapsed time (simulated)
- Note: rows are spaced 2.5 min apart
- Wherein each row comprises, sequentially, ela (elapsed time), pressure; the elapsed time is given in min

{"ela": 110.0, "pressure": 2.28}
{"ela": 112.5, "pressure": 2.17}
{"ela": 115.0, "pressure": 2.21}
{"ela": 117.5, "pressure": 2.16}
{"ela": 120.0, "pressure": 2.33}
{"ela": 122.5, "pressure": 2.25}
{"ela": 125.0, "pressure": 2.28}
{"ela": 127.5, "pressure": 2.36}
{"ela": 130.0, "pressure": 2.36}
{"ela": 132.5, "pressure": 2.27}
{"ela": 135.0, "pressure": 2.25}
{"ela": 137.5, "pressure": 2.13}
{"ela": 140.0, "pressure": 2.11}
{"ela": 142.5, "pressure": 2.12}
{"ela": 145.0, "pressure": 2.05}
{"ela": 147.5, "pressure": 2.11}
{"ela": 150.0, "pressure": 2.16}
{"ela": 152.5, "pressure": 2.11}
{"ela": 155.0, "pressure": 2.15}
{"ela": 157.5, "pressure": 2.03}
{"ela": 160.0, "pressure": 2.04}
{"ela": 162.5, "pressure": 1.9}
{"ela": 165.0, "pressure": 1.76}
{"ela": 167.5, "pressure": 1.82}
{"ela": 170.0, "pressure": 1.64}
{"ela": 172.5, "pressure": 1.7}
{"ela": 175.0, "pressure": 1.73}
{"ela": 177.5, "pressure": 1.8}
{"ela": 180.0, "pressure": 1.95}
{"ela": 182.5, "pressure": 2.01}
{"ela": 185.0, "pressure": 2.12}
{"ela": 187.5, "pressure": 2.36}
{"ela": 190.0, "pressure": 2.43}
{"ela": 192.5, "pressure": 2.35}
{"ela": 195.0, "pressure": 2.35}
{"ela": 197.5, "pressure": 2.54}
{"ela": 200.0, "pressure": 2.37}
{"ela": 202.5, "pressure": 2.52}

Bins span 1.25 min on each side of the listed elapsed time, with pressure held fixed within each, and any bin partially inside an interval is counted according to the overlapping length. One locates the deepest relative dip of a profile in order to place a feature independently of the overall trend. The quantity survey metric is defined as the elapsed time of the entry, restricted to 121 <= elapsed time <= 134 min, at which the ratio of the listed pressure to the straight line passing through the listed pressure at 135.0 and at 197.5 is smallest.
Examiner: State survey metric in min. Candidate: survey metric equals 132.5 min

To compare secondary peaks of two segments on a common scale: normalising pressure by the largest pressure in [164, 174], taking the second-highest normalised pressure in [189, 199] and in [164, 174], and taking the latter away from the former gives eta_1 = 0.37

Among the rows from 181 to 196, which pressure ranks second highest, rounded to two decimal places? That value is 2.36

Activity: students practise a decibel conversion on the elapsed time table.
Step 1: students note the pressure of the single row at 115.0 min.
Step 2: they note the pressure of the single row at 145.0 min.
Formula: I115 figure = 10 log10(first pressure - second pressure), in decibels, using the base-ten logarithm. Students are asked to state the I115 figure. -8.0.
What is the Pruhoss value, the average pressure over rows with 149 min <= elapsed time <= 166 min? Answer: 2.0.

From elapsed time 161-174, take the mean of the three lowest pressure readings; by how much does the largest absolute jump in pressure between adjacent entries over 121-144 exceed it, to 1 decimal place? -1.6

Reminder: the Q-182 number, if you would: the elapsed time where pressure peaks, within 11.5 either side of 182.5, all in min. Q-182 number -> 190.0 min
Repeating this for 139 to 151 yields 150.0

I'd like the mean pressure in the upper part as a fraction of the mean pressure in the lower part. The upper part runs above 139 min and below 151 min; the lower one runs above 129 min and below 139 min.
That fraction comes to 0.94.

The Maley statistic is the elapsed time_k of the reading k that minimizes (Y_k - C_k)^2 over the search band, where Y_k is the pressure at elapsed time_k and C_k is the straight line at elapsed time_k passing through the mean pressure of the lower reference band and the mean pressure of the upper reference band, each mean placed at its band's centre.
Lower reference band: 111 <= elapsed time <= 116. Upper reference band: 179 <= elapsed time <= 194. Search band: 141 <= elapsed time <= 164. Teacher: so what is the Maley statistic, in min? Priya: 150.0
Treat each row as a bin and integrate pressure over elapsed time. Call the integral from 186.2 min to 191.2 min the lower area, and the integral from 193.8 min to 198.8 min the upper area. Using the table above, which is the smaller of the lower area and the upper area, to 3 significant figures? 12.0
